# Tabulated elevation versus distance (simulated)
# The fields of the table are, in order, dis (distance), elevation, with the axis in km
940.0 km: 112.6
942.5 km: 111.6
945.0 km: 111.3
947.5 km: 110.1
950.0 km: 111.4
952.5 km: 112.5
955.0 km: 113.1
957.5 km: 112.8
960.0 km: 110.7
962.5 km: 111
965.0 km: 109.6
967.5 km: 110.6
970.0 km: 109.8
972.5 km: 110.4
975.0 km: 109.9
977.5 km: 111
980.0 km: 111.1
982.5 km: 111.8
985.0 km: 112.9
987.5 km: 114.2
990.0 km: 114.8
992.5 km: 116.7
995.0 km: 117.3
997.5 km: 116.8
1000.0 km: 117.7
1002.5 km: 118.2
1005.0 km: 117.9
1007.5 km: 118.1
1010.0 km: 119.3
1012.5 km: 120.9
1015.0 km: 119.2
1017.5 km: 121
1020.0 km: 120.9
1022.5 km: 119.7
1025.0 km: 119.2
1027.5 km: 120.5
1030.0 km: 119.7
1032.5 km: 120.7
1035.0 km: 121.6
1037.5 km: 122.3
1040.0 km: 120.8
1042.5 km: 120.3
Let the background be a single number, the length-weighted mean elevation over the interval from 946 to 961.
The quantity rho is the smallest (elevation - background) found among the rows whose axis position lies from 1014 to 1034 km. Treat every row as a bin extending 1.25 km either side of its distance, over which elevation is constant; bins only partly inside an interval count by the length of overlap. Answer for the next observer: 7.4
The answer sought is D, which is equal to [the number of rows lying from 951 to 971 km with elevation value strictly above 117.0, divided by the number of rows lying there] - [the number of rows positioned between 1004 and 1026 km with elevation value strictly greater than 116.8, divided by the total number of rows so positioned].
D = -1.0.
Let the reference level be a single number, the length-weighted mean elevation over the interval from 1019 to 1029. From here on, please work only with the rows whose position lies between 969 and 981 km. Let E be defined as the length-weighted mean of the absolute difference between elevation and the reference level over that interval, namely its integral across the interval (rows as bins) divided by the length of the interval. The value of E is 10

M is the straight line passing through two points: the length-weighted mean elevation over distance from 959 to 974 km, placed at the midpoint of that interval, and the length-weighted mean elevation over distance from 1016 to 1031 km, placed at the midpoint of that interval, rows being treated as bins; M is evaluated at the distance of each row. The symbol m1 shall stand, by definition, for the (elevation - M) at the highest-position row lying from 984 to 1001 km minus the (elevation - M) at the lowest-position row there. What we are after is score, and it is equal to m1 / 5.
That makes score 0.4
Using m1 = 2.2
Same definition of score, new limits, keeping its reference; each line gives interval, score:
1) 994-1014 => 0.1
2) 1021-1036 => -0.1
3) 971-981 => -0.1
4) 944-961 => -0.6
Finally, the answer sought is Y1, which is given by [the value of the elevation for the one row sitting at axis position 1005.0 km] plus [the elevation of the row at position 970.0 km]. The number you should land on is 228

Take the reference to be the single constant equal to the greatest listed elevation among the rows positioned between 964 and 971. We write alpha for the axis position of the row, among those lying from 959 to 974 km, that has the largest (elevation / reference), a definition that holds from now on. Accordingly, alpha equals 962.5 km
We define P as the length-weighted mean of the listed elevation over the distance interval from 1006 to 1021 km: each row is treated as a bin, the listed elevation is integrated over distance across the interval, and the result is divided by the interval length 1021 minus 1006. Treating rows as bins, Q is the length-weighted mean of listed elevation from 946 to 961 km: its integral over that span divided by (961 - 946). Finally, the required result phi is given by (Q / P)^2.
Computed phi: 0.87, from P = 120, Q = 112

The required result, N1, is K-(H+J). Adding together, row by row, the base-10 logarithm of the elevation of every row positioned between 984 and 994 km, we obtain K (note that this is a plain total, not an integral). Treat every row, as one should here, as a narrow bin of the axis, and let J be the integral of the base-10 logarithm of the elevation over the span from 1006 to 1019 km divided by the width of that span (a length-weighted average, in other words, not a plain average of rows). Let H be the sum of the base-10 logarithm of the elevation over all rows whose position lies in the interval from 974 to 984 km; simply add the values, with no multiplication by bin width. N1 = -2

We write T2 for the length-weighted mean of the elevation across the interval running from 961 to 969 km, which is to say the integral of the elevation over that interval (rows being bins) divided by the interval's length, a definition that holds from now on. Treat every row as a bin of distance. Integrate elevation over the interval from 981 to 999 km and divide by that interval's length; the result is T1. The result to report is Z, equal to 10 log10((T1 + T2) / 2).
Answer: 20.5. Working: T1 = 115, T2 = 110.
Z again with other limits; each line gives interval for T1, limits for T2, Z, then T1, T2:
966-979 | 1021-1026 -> 20.6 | 110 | 120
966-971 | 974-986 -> 20.4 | 110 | 111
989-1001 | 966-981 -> 20.6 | 117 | 110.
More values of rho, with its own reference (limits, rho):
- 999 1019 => 5.9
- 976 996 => -0.8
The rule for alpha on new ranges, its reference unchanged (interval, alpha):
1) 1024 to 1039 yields 1037.5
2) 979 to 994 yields 992.5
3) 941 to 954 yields 952.5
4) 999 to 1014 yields 1012.5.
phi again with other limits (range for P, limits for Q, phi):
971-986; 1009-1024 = 1.17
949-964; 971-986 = 0.99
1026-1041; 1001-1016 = 0.97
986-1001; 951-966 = 0.92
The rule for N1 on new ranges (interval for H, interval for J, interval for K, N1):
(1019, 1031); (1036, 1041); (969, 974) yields -8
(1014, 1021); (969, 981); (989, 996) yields -2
